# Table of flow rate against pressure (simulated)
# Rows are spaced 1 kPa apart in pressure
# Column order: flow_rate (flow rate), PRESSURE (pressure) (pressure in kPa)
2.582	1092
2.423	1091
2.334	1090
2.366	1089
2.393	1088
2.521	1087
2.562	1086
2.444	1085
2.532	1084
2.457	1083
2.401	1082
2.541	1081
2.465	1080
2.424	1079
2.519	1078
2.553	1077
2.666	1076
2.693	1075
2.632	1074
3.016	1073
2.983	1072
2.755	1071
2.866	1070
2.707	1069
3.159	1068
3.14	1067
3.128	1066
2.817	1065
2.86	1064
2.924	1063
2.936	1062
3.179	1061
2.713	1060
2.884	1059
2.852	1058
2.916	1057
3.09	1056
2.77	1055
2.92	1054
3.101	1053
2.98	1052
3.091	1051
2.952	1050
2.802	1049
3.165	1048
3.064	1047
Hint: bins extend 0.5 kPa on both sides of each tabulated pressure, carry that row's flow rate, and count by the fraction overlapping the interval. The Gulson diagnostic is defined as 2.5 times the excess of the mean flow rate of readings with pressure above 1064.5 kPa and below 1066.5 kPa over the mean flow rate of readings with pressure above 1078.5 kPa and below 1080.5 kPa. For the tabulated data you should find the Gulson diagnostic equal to 1.3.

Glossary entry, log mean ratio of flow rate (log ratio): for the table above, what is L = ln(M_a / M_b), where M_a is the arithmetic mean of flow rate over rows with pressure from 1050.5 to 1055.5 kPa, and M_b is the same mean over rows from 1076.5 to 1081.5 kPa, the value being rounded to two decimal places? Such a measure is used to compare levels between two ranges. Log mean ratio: 0.17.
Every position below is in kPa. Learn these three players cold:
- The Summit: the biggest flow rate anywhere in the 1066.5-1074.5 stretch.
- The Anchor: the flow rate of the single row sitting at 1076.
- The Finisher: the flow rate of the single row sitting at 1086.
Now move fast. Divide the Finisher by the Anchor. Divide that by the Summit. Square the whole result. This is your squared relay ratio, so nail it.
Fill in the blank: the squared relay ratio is 0.0925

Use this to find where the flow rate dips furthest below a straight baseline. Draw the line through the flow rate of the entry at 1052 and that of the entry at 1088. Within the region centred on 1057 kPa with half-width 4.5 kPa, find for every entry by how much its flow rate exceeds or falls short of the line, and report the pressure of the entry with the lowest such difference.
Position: 1055 kPa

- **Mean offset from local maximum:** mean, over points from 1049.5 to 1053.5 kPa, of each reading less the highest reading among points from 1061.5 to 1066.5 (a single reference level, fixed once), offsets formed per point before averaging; -0.1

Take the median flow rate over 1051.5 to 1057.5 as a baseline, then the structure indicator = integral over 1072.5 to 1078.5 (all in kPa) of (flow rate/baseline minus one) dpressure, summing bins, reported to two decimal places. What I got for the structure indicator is -0.55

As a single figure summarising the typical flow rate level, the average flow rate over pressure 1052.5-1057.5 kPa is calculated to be 2.96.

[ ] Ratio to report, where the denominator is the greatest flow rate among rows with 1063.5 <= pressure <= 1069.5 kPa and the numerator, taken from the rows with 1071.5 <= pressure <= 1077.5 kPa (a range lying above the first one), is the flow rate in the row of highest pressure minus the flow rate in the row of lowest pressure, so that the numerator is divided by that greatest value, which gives -0.14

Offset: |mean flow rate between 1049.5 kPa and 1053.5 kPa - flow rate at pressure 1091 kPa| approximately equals 0.61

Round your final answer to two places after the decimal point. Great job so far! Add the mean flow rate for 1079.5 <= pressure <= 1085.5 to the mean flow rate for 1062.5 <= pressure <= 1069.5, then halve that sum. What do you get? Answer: 2.72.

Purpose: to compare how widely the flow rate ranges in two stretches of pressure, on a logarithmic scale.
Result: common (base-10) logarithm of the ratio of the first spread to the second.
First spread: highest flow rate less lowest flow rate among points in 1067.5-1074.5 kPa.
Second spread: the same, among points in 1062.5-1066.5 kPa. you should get 0.2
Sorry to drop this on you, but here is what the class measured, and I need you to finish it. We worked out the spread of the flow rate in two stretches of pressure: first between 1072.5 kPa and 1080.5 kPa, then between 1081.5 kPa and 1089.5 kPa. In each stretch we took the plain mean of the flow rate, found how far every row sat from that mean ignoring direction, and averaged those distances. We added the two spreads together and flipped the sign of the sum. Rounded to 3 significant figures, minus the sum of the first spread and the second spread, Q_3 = -0.190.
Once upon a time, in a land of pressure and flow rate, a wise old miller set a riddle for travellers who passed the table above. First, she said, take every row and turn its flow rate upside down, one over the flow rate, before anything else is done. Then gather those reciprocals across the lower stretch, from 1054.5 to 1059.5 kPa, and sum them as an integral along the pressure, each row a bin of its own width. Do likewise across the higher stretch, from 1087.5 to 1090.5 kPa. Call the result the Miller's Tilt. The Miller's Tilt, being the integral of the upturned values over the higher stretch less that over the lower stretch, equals -0.5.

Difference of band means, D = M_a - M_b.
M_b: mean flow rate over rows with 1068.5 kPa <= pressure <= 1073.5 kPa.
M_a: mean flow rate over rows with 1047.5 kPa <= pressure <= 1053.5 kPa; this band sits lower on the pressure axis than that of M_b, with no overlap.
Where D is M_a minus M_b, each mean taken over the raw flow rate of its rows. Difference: 0.15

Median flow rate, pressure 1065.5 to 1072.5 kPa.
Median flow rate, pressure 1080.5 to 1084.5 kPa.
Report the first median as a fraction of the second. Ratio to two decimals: 1.20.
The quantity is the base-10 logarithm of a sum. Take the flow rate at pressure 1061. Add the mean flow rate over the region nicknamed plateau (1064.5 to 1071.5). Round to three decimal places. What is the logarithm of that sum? 0.787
